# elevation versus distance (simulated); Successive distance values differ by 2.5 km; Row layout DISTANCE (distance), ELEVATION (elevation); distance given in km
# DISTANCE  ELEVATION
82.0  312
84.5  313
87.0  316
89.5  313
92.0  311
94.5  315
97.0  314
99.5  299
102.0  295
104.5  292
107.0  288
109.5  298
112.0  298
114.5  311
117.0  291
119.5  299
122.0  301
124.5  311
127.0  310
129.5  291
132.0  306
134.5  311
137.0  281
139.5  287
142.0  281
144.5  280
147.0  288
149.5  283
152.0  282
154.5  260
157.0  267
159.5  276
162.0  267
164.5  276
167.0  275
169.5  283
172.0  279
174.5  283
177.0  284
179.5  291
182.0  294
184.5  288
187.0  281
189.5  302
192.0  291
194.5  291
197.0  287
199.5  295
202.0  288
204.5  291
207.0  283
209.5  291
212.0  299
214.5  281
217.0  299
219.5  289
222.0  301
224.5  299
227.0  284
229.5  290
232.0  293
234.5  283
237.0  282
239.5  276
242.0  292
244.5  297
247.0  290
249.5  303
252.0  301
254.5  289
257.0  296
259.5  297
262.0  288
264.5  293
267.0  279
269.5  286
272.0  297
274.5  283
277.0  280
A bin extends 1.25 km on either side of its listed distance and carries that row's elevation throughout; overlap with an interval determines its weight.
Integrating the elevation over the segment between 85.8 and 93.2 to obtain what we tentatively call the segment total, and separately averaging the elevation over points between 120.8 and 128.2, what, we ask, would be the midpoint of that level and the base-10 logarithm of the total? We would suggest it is 155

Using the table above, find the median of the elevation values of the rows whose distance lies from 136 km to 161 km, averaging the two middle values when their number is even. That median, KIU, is 281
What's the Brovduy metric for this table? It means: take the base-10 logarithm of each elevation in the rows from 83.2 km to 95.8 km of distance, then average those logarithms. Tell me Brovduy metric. 2.50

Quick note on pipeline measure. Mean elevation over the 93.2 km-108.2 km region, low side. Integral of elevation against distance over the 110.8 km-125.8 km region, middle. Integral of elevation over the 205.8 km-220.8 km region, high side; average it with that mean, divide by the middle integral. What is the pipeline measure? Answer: 0.514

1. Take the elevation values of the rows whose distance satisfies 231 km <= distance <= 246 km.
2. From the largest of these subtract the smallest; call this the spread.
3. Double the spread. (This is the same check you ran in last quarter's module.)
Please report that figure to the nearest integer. 42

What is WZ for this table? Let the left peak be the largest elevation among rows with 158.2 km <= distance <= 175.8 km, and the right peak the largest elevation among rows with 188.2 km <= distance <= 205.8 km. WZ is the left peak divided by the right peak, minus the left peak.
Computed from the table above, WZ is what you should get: -282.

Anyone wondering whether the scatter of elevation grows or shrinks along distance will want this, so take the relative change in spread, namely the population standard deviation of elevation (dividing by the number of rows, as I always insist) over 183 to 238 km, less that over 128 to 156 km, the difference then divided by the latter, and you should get -0.5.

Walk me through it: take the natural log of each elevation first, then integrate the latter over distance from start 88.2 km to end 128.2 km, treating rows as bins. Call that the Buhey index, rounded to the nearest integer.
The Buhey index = 229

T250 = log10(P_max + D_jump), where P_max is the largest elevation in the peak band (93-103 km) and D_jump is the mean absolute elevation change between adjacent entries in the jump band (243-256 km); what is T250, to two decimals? 2.51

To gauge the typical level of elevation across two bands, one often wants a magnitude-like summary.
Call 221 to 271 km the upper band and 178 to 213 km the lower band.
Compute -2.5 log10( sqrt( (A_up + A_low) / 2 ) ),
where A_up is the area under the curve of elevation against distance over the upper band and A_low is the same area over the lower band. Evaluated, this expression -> -5.12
